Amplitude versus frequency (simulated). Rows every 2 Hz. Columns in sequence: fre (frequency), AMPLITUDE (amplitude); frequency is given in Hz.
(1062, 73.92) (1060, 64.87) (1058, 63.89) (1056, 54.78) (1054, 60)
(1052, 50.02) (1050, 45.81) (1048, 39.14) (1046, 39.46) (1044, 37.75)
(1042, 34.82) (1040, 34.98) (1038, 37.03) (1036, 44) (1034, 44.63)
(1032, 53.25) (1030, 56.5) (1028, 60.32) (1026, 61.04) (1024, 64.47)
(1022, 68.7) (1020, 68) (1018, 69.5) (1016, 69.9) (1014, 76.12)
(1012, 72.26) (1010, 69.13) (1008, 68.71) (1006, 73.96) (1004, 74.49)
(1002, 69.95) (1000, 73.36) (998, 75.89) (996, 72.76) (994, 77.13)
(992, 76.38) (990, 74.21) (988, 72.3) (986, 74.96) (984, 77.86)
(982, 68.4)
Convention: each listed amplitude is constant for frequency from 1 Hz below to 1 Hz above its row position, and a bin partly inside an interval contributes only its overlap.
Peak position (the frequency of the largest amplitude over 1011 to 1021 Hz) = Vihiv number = 1014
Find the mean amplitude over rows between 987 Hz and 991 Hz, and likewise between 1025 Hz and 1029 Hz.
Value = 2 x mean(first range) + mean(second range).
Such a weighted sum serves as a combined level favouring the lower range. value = 207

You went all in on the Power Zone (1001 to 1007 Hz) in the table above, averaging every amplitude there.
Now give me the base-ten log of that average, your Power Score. 1.862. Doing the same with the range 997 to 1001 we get 1.873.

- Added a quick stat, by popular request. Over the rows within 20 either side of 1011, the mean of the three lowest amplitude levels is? 59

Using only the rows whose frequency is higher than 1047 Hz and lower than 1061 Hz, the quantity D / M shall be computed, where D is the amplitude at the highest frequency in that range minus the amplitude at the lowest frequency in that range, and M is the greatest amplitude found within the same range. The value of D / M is 0.40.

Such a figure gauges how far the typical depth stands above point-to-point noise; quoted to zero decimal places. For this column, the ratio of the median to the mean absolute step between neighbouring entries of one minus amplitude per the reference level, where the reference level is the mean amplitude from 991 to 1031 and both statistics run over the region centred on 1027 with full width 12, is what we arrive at 3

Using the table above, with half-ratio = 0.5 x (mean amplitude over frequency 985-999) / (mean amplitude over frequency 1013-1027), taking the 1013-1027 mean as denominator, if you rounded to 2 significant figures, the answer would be 0.55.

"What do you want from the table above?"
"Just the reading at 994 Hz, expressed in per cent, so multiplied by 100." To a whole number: 7713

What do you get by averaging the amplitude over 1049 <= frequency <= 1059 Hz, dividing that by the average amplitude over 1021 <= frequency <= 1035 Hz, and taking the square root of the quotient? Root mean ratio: 0.97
